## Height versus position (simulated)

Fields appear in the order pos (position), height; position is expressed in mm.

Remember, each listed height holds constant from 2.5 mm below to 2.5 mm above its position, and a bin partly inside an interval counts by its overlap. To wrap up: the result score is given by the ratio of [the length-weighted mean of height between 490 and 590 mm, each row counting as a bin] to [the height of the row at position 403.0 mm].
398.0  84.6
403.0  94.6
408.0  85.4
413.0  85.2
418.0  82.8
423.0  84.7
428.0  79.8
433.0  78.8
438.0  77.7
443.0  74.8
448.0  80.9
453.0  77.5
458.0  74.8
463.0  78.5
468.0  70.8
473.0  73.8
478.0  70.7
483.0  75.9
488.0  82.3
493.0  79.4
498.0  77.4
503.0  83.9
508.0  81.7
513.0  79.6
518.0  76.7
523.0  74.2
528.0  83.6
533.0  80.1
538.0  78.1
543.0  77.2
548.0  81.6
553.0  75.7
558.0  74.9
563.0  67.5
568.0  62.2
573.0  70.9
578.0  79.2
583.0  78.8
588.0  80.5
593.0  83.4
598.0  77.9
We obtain 0.82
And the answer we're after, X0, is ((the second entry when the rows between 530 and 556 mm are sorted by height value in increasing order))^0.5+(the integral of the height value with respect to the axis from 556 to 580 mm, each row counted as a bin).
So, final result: 1705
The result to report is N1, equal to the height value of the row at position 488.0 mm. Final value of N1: 82.3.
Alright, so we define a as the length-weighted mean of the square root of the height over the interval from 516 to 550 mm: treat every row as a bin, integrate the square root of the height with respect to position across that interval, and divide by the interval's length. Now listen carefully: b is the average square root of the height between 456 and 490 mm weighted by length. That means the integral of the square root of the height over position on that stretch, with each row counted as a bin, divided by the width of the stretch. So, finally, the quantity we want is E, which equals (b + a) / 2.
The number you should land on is 8.77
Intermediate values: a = 8.87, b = 8.67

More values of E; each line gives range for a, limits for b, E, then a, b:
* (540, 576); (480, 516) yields 8.74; 8.54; 8.93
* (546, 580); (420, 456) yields 8.71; 8.53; 8.90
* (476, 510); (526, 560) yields 8.87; 8.88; 8.87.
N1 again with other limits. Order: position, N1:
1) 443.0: 74.8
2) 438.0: 77.7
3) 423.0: 84.7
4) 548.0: 81.6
